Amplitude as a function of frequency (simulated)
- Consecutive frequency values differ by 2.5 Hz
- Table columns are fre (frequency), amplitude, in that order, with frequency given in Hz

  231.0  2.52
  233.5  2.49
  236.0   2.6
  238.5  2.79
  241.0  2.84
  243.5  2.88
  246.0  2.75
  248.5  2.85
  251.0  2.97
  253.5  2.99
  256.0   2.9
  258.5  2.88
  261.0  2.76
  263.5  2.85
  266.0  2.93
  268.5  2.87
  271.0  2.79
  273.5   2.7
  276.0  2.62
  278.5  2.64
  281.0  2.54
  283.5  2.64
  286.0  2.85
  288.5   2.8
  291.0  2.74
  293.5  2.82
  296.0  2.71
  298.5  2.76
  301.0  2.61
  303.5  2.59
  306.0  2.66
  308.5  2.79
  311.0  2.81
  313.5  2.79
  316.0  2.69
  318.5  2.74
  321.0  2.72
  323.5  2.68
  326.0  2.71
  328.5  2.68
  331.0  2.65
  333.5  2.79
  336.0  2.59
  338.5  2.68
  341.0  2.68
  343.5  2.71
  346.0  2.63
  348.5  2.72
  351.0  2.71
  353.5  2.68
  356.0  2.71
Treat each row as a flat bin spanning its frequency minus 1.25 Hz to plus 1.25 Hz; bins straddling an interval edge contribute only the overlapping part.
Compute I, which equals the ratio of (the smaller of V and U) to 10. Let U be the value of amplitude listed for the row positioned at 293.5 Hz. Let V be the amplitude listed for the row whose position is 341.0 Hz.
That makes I 0.268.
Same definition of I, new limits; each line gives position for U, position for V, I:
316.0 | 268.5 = 0.269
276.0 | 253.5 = 0.262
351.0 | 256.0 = 0.271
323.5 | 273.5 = 0.268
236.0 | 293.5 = 0.260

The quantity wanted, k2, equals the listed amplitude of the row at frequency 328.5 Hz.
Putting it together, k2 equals 2.68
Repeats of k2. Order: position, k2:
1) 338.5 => 2.68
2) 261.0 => 2.76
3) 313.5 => 2.79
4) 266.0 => 2.93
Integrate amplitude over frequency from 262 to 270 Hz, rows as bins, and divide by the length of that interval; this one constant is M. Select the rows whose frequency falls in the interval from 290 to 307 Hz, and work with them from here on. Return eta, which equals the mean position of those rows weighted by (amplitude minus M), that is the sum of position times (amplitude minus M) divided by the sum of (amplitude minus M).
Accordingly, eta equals 300.1 Hz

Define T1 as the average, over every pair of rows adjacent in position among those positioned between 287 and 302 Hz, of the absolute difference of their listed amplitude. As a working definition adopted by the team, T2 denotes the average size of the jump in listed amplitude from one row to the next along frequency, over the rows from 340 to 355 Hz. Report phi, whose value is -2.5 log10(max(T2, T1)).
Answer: 2.61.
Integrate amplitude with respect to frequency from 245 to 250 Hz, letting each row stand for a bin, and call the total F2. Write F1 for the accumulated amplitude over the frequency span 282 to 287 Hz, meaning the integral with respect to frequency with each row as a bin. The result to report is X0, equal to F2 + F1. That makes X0 28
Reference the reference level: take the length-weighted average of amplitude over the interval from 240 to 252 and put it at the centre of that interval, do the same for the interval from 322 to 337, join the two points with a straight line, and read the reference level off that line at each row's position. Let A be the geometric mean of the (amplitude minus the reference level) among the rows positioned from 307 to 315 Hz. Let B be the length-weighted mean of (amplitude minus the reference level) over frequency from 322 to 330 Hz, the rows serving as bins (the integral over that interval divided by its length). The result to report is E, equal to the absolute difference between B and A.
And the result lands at 0.076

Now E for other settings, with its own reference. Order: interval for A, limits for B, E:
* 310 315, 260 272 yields 0.051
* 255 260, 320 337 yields 0.054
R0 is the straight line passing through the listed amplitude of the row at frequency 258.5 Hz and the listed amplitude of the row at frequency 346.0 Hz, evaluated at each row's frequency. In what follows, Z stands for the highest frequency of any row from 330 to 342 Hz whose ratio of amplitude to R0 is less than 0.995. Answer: 336.0 Hz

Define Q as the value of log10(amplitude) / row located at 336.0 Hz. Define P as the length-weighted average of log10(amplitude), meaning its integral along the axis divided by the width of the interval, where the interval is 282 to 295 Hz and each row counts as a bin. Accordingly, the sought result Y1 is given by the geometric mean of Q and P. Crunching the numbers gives 0.427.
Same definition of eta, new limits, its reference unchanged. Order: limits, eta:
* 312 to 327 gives 320.4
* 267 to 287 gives 278.5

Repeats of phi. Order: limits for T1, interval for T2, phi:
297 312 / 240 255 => 2.72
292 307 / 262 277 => 2.74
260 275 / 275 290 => 2.54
